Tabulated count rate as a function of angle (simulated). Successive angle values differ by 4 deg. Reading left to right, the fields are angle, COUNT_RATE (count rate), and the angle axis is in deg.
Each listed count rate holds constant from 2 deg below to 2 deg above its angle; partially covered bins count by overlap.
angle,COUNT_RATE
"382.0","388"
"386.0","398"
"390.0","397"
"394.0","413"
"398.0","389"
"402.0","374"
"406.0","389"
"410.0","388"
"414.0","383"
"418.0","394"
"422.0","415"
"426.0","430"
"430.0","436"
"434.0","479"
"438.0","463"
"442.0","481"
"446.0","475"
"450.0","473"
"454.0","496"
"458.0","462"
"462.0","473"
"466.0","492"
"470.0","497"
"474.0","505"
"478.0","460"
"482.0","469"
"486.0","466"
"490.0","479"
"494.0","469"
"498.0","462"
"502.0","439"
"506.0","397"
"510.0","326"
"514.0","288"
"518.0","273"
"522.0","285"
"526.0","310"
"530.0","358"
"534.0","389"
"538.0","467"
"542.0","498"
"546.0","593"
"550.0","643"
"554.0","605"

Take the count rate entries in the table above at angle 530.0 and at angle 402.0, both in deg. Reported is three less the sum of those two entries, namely -729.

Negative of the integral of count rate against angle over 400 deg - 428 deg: -11092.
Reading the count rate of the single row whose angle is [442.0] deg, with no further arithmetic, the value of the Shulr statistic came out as 481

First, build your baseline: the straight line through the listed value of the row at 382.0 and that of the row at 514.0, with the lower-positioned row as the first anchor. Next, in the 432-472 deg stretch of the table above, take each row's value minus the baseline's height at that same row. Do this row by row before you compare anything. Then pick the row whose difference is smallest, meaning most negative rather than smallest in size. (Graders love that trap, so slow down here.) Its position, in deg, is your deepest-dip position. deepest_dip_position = 438.0 deg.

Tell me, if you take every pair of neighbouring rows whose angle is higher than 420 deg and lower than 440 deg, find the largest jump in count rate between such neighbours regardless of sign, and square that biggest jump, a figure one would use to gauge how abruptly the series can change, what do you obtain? 1849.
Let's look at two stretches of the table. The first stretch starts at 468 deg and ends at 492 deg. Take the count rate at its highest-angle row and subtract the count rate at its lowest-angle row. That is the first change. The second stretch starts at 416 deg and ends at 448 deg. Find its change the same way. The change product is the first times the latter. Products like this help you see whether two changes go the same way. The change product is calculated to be -1458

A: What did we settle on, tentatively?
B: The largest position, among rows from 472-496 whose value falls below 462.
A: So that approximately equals 478.0 deg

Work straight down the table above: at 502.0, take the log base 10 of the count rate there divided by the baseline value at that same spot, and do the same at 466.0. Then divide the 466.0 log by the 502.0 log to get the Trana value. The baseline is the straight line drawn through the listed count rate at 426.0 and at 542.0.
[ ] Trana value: -1.0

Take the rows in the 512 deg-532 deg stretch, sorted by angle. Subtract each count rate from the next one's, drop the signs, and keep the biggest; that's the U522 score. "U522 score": 48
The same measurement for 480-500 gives 13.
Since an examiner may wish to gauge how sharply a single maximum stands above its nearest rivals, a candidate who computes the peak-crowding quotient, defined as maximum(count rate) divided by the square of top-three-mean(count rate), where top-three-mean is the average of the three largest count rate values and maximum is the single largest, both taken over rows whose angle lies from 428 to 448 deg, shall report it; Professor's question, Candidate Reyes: 0.0021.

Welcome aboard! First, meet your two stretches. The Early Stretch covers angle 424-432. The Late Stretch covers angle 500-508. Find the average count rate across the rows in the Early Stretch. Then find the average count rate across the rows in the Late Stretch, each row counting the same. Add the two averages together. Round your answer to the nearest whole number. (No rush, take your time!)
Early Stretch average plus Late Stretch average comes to 851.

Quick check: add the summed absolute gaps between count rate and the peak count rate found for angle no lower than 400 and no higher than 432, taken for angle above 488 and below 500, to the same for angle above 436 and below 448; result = 213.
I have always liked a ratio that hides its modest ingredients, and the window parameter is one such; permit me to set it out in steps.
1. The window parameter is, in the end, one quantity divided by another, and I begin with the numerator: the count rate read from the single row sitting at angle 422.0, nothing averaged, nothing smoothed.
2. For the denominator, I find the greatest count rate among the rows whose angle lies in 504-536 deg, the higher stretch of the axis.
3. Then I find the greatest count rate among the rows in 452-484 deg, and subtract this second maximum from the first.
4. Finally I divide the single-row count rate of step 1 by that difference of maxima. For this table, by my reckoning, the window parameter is -4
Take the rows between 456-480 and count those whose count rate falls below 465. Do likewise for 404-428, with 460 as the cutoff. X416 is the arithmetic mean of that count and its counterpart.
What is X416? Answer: 4.0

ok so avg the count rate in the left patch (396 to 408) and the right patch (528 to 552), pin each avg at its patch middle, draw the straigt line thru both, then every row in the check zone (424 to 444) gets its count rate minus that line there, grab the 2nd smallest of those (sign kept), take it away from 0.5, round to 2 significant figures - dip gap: -30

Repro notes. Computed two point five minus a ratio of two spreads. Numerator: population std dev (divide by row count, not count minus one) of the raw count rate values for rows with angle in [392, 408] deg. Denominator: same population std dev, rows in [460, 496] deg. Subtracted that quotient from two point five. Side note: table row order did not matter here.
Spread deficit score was 1.55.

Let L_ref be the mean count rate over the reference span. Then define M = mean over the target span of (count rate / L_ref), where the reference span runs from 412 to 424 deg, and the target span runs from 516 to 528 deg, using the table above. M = 0.73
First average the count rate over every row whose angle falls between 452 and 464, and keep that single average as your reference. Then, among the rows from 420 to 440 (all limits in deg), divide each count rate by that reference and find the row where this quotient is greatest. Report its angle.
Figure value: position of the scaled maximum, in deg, 434.0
